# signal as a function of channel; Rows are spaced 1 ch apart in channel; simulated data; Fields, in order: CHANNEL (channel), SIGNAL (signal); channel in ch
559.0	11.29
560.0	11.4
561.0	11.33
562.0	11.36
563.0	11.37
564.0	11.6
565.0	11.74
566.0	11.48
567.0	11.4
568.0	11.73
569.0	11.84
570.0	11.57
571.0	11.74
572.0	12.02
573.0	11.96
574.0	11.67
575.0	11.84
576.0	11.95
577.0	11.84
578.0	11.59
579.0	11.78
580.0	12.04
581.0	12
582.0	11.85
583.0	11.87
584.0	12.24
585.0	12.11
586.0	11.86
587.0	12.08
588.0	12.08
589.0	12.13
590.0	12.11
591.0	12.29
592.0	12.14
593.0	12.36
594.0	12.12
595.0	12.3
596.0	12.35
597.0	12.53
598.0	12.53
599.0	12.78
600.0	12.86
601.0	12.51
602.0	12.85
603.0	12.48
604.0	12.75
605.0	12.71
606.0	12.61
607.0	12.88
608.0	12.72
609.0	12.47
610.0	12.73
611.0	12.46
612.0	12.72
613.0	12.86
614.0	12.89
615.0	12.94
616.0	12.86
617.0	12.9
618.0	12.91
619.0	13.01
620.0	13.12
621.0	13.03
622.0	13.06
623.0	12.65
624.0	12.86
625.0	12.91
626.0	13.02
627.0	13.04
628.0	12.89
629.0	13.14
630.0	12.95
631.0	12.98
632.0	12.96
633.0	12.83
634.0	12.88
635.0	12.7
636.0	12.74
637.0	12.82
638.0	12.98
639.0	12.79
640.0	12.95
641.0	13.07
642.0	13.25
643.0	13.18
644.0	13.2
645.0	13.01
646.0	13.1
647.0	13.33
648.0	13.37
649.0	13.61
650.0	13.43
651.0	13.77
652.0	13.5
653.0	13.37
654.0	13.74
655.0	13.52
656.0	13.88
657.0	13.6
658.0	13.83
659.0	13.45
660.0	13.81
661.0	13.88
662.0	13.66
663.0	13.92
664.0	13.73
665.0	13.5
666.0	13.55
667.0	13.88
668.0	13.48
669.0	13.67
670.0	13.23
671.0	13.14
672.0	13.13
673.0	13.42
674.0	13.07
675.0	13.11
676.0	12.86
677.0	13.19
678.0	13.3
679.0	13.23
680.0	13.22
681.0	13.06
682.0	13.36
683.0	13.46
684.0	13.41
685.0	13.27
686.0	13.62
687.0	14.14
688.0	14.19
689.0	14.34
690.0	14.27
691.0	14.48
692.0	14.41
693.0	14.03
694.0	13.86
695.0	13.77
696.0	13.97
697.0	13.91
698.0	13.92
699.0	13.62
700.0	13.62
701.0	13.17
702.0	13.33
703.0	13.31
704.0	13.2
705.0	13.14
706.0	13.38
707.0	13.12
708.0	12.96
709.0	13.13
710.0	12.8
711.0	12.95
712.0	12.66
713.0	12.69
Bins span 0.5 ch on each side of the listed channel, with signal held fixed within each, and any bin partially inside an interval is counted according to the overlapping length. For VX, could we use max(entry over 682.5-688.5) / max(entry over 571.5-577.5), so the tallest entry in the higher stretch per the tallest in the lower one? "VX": 1.18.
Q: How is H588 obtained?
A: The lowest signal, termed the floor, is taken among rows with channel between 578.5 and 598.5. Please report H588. 11.78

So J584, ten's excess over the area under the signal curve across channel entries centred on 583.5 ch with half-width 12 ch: -278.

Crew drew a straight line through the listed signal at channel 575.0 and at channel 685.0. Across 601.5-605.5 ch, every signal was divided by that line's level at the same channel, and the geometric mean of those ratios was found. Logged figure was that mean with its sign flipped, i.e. -1.04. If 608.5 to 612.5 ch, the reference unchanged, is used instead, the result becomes -1.02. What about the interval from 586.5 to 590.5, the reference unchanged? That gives -1.01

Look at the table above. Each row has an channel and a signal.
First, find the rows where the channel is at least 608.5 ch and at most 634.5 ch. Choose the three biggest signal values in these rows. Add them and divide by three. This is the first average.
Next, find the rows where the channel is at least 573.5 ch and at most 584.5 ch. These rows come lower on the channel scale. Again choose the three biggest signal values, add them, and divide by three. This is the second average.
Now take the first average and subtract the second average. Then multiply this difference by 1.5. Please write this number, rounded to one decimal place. 1.5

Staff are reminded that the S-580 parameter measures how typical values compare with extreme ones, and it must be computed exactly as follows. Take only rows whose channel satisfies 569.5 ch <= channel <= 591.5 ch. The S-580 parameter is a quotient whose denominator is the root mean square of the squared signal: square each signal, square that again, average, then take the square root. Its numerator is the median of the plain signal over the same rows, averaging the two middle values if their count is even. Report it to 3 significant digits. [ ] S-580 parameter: 0.0838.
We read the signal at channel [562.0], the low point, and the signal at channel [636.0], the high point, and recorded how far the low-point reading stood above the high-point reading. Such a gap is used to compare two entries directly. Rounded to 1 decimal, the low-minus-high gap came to -1.4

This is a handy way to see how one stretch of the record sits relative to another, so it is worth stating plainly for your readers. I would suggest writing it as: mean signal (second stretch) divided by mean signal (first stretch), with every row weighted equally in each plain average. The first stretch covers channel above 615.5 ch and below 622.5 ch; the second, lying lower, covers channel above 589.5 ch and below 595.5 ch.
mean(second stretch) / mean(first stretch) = 0.941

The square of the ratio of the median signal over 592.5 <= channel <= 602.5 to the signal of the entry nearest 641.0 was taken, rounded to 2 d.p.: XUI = 0.92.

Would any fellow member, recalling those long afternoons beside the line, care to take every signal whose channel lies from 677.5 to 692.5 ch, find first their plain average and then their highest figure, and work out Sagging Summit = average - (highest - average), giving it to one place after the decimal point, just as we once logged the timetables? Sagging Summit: 13.0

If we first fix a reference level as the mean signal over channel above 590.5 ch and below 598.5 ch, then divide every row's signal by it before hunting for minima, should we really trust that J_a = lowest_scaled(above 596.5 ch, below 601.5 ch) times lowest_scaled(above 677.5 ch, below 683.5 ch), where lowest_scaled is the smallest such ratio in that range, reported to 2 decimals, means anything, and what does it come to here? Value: 1.08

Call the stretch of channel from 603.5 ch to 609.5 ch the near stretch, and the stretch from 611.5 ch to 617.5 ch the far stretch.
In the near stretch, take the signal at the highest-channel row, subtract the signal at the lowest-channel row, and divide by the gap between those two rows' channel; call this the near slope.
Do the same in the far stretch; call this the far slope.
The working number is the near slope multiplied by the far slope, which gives -0.0020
